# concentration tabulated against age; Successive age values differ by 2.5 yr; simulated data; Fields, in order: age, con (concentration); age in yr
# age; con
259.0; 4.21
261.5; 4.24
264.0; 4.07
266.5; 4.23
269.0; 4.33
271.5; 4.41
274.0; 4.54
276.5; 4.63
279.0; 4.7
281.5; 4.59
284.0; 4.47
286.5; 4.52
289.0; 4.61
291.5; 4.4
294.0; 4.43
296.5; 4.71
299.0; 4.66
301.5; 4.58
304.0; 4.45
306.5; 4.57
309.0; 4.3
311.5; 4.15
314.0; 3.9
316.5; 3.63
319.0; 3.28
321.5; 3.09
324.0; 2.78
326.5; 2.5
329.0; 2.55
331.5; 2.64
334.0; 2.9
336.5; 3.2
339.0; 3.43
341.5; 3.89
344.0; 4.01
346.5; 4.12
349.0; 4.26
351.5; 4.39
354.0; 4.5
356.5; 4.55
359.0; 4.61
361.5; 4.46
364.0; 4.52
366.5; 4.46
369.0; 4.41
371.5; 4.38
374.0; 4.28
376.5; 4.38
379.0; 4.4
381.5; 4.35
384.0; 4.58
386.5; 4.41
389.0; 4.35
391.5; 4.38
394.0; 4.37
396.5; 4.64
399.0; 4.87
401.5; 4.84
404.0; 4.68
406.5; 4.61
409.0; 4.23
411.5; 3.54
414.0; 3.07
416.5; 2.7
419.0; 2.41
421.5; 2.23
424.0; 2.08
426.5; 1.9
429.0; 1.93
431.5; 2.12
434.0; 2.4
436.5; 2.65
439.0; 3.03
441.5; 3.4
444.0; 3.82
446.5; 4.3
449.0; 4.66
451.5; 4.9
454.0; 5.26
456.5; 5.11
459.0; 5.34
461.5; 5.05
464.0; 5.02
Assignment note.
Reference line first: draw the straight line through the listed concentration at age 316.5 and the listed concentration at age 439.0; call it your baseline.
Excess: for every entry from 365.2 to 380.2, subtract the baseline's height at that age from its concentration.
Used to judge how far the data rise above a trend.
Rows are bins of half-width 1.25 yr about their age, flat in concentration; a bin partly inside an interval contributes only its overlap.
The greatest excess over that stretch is 1.1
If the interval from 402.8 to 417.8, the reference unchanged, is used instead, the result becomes 1.5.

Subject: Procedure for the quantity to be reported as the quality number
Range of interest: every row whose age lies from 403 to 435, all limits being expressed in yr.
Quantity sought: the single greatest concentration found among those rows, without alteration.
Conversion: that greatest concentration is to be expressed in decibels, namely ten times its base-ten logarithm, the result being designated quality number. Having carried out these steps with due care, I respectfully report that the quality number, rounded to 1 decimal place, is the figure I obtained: 6.7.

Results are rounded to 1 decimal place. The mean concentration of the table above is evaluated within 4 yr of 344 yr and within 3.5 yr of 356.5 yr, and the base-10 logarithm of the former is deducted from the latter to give 4.0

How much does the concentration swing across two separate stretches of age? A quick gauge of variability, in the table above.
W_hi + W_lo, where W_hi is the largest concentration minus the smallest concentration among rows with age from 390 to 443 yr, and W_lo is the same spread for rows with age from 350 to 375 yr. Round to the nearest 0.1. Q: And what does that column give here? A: 3.3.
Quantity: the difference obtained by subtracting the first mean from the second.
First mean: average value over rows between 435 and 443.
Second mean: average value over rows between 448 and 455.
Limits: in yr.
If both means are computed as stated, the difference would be 1.9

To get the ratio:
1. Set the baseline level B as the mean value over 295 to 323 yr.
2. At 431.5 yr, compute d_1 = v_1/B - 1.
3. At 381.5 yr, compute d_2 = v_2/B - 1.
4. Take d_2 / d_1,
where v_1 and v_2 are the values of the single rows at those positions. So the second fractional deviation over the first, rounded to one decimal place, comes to -0.1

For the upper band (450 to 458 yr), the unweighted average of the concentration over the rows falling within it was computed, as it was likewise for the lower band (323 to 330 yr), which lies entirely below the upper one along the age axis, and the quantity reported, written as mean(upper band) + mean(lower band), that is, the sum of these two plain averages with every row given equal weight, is 7.7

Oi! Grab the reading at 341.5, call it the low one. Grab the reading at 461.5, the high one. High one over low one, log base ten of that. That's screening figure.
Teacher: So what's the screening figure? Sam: 0.11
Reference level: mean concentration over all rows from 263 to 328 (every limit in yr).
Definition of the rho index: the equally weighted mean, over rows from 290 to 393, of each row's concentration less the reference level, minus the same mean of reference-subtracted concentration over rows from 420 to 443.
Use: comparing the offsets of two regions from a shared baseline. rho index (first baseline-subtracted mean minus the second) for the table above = 1.6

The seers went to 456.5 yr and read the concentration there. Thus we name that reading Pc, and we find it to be 5.11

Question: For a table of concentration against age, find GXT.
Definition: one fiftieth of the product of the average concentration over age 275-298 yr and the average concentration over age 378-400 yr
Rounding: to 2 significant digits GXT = 0.41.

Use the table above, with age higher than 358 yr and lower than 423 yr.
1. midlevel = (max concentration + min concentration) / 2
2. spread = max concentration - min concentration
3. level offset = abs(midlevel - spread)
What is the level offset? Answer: 0.91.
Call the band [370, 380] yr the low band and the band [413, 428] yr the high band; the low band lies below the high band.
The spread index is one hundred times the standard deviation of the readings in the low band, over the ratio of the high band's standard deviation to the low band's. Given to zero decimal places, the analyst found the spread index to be 1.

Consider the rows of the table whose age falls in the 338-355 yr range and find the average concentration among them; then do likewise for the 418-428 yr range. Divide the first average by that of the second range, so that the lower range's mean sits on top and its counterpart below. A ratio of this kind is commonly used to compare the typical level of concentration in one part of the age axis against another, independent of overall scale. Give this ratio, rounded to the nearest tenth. 1.9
